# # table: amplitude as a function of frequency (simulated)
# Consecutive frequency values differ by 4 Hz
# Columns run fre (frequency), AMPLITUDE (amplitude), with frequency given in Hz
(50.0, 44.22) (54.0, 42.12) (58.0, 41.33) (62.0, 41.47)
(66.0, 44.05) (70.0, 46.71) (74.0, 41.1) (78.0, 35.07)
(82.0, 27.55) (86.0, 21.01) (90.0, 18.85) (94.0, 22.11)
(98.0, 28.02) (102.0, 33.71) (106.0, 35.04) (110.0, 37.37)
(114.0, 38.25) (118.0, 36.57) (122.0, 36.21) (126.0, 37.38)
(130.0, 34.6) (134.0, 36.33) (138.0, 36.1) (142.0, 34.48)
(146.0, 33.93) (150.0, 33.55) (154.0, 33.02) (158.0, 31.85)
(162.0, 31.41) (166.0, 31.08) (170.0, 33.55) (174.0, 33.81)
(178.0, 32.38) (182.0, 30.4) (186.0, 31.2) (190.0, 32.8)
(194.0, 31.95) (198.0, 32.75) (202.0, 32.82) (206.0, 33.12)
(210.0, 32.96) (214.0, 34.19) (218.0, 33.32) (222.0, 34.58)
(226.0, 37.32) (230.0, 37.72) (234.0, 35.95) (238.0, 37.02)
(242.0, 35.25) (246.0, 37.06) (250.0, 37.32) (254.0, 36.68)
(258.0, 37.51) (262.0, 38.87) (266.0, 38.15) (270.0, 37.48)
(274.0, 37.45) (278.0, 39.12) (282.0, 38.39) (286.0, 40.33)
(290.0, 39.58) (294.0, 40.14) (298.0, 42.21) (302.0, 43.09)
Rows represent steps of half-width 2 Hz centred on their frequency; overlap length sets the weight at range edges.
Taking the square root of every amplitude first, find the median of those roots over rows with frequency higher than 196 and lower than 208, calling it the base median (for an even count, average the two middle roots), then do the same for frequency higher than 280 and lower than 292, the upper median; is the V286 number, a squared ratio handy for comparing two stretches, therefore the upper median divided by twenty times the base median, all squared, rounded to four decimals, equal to 0.0030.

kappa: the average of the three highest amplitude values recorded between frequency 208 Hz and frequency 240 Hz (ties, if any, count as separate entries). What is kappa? 37.4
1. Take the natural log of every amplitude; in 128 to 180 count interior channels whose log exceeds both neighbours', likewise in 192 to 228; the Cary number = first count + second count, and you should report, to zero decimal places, 4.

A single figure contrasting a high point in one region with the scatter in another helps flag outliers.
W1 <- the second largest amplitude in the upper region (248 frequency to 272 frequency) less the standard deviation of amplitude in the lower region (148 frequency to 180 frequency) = 37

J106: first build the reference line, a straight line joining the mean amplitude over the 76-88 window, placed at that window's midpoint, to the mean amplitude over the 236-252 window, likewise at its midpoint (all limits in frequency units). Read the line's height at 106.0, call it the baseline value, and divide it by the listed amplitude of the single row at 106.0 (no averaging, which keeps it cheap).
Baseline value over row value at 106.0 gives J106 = 0.83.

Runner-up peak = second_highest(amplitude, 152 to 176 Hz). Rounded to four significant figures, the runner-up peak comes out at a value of 33.55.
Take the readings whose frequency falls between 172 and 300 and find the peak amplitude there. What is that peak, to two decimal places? 42.21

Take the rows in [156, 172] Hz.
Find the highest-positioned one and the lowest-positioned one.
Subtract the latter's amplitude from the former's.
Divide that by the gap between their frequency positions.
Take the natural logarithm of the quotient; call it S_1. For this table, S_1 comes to -2.0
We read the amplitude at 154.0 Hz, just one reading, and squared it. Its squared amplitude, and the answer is 1090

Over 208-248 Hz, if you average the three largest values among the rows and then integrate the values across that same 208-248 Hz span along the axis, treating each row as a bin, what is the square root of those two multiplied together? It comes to 230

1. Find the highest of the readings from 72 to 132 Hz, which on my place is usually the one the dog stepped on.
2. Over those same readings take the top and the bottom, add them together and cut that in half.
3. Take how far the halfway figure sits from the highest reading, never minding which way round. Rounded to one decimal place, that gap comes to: 11.1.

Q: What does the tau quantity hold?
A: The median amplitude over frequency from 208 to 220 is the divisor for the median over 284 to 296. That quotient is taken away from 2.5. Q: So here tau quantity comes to 1.30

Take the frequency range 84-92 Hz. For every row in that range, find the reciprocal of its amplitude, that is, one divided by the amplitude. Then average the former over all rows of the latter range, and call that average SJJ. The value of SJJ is 0.0503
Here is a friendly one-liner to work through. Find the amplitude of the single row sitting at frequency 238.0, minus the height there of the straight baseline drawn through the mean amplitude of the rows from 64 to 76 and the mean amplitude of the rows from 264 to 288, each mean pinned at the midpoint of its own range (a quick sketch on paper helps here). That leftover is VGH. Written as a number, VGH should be -2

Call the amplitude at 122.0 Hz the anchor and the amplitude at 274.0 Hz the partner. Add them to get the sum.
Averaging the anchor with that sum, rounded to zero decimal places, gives 55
